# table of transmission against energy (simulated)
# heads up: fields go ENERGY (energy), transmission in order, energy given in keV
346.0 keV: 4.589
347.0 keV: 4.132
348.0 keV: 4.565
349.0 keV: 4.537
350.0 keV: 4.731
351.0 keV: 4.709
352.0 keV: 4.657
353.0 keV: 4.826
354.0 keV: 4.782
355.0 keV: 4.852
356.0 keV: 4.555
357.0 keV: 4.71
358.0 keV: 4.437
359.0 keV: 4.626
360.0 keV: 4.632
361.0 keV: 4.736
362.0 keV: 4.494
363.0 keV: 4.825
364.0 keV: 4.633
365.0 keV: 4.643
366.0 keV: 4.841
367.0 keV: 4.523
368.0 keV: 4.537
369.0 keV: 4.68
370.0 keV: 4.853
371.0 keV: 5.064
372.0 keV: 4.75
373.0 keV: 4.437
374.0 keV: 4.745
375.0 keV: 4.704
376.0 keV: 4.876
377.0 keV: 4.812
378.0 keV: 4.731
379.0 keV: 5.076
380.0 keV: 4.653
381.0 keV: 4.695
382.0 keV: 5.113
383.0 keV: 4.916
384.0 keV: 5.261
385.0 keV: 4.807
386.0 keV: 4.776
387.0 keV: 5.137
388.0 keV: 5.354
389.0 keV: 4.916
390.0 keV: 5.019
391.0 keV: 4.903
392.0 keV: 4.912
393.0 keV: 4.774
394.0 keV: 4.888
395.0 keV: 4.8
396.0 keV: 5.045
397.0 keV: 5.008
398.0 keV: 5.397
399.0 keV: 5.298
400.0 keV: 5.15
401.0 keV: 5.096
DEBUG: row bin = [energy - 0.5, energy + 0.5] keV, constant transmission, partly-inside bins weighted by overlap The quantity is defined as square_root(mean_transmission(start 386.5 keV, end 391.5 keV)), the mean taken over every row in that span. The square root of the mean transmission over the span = 2.25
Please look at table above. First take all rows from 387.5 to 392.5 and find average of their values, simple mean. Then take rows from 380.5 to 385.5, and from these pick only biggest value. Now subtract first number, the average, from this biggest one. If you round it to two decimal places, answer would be 0.24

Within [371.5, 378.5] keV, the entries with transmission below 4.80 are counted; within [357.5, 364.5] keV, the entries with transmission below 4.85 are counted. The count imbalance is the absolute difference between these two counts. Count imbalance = 2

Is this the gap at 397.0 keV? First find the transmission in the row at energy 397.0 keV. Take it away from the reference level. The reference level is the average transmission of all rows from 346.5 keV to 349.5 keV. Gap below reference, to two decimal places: -0.60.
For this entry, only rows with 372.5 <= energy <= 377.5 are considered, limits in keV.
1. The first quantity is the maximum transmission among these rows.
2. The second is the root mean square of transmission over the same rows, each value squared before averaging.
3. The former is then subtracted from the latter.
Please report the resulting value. -0.16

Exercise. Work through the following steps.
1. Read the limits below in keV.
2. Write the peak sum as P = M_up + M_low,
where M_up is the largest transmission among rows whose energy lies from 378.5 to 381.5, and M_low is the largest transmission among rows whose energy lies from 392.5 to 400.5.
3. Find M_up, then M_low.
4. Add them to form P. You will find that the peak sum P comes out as 10.5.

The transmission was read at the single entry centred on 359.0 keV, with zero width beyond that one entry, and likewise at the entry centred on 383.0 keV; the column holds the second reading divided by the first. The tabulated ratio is 1.06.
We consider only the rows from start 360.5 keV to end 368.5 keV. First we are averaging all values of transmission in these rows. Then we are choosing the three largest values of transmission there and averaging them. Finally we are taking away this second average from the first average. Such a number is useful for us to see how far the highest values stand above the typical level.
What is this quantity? -0.15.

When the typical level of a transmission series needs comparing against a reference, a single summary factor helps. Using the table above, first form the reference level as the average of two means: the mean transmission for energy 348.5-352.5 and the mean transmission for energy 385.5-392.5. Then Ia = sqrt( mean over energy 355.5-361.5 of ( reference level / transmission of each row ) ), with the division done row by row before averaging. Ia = 1.02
